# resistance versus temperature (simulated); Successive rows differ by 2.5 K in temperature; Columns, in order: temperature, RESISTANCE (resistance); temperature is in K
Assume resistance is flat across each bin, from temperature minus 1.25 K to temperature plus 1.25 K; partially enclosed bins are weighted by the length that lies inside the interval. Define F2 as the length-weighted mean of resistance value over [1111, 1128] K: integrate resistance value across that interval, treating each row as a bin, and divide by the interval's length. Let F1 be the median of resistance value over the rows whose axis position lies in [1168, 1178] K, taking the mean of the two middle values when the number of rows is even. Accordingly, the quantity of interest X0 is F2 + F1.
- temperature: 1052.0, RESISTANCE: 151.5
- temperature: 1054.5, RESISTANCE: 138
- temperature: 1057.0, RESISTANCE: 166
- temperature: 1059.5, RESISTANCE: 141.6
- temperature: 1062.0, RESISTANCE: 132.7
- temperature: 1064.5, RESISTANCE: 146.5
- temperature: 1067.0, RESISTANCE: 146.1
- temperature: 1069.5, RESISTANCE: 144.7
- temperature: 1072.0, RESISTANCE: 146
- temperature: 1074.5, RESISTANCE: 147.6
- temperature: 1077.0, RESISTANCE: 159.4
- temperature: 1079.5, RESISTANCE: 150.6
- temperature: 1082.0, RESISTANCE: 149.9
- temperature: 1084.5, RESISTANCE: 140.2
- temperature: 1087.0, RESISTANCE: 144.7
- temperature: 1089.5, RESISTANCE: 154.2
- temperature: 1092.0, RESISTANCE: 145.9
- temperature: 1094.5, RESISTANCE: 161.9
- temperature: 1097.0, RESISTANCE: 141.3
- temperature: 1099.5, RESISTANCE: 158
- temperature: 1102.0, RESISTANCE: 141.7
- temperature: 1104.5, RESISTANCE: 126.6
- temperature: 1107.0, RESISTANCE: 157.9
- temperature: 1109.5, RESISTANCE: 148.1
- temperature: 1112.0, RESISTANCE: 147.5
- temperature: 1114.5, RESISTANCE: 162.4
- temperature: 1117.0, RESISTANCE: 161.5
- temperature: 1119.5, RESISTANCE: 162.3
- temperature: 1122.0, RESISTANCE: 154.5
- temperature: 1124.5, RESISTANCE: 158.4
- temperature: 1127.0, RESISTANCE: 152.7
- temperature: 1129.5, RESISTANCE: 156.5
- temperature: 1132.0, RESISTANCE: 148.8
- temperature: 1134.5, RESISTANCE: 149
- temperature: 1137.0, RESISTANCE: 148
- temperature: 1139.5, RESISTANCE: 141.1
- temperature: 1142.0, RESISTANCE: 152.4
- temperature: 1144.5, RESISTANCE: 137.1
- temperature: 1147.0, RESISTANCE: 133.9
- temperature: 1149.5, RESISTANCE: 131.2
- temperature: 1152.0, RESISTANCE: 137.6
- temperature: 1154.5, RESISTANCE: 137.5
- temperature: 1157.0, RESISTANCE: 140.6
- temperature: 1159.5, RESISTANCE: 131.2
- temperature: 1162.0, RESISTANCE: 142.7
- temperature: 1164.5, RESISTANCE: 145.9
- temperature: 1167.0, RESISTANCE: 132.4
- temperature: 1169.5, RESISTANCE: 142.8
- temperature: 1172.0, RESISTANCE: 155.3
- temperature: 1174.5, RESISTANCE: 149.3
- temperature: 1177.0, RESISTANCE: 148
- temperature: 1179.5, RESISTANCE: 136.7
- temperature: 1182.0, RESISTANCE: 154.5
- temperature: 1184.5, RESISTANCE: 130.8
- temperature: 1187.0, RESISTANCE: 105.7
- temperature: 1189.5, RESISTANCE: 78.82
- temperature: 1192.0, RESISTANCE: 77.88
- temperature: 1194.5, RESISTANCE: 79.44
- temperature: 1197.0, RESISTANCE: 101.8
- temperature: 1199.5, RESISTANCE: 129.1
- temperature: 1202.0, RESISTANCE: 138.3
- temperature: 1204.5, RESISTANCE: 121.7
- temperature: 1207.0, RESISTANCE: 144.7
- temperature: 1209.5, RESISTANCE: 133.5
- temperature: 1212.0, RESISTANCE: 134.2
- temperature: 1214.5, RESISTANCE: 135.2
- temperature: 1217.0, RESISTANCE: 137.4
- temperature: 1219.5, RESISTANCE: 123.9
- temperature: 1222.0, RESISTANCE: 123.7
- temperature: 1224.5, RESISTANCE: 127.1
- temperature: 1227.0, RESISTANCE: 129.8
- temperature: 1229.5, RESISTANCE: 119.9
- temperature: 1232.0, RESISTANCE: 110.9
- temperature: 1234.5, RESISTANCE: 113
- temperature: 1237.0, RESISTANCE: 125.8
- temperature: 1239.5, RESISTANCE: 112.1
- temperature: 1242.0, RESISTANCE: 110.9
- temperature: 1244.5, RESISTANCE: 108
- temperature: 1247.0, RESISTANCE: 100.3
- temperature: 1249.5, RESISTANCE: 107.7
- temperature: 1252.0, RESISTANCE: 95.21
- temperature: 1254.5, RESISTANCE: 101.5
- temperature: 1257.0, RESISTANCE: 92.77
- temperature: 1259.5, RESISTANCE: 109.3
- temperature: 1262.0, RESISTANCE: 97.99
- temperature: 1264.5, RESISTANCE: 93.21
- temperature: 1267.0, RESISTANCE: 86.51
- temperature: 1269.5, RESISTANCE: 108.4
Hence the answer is 306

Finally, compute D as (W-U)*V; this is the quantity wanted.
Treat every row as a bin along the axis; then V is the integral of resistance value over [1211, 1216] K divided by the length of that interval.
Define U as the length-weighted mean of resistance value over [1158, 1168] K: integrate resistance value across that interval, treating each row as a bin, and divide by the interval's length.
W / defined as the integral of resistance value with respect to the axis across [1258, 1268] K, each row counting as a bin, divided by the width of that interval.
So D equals -5576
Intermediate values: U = 138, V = 135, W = 97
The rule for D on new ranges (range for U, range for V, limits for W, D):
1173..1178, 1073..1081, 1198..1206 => -3002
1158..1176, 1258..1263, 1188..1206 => -3969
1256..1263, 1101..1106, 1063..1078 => 6422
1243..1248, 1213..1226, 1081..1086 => 5197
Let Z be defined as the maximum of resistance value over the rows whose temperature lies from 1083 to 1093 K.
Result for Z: 154.2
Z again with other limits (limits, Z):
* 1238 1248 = 112.1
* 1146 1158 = 140.6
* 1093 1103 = 161.9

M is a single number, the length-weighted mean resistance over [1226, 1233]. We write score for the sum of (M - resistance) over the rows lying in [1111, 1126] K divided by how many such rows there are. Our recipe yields -38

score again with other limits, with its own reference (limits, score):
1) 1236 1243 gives 4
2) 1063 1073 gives -26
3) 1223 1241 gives 0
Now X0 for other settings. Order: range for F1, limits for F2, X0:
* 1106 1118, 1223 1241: 278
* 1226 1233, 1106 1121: 276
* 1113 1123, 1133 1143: 309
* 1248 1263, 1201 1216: 234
